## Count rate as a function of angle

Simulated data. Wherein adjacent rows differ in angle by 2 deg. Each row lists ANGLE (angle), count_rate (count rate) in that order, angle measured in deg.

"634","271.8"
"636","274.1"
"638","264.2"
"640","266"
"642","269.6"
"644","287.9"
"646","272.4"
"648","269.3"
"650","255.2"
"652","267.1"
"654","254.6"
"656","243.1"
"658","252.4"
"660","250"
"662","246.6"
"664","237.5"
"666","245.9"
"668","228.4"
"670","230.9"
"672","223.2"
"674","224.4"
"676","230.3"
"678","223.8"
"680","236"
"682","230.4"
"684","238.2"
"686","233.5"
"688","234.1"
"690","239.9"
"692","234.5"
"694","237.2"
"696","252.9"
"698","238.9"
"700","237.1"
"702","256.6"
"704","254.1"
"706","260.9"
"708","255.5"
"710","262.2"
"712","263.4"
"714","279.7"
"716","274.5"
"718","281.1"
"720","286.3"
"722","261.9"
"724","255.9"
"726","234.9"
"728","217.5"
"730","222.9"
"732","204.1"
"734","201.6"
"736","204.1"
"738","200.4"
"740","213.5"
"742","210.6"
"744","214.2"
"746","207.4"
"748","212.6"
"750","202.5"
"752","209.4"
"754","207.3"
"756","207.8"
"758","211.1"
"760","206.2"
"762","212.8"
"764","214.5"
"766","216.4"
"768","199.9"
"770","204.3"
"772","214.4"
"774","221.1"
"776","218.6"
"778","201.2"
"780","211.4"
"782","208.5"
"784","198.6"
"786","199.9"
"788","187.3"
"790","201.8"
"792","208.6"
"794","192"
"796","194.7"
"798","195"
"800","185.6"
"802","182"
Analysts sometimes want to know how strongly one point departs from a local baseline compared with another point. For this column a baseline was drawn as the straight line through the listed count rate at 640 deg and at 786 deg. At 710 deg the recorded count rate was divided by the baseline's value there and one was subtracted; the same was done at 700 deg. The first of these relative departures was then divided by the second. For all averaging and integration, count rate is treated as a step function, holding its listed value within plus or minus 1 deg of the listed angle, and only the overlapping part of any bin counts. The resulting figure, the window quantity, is -16.4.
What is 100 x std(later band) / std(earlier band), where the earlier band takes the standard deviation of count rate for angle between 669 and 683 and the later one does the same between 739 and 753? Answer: 86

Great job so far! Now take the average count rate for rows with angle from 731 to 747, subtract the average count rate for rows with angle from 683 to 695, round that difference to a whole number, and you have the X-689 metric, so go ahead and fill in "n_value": -29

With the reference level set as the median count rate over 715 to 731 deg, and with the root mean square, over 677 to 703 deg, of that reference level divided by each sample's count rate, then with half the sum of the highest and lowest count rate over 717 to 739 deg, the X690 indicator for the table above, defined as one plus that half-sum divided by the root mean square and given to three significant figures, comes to 224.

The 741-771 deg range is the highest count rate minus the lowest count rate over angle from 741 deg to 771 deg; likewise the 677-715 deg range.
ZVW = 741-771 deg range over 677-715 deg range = 0.30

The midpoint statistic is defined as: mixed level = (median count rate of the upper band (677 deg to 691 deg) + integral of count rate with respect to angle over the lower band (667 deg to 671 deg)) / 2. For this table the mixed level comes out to 576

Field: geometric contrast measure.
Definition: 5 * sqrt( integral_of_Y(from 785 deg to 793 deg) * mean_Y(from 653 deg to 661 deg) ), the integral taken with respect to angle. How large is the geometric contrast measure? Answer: 3158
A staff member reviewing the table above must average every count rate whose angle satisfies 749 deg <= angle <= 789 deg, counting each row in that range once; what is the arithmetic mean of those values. 208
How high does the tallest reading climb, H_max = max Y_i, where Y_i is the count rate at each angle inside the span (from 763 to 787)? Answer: 221.1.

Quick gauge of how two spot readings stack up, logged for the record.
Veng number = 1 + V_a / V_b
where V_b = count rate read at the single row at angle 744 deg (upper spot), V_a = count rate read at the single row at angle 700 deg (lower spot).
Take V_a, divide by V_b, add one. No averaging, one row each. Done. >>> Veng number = 2.11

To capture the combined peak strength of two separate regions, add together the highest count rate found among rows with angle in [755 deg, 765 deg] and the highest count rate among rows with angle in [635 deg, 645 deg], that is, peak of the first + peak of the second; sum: 502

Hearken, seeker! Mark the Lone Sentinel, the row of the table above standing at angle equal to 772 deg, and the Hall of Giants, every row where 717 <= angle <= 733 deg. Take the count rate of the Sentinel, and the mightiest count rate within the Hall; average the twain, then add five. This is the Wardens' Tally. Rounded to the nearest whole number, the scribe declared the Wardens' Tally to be 255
